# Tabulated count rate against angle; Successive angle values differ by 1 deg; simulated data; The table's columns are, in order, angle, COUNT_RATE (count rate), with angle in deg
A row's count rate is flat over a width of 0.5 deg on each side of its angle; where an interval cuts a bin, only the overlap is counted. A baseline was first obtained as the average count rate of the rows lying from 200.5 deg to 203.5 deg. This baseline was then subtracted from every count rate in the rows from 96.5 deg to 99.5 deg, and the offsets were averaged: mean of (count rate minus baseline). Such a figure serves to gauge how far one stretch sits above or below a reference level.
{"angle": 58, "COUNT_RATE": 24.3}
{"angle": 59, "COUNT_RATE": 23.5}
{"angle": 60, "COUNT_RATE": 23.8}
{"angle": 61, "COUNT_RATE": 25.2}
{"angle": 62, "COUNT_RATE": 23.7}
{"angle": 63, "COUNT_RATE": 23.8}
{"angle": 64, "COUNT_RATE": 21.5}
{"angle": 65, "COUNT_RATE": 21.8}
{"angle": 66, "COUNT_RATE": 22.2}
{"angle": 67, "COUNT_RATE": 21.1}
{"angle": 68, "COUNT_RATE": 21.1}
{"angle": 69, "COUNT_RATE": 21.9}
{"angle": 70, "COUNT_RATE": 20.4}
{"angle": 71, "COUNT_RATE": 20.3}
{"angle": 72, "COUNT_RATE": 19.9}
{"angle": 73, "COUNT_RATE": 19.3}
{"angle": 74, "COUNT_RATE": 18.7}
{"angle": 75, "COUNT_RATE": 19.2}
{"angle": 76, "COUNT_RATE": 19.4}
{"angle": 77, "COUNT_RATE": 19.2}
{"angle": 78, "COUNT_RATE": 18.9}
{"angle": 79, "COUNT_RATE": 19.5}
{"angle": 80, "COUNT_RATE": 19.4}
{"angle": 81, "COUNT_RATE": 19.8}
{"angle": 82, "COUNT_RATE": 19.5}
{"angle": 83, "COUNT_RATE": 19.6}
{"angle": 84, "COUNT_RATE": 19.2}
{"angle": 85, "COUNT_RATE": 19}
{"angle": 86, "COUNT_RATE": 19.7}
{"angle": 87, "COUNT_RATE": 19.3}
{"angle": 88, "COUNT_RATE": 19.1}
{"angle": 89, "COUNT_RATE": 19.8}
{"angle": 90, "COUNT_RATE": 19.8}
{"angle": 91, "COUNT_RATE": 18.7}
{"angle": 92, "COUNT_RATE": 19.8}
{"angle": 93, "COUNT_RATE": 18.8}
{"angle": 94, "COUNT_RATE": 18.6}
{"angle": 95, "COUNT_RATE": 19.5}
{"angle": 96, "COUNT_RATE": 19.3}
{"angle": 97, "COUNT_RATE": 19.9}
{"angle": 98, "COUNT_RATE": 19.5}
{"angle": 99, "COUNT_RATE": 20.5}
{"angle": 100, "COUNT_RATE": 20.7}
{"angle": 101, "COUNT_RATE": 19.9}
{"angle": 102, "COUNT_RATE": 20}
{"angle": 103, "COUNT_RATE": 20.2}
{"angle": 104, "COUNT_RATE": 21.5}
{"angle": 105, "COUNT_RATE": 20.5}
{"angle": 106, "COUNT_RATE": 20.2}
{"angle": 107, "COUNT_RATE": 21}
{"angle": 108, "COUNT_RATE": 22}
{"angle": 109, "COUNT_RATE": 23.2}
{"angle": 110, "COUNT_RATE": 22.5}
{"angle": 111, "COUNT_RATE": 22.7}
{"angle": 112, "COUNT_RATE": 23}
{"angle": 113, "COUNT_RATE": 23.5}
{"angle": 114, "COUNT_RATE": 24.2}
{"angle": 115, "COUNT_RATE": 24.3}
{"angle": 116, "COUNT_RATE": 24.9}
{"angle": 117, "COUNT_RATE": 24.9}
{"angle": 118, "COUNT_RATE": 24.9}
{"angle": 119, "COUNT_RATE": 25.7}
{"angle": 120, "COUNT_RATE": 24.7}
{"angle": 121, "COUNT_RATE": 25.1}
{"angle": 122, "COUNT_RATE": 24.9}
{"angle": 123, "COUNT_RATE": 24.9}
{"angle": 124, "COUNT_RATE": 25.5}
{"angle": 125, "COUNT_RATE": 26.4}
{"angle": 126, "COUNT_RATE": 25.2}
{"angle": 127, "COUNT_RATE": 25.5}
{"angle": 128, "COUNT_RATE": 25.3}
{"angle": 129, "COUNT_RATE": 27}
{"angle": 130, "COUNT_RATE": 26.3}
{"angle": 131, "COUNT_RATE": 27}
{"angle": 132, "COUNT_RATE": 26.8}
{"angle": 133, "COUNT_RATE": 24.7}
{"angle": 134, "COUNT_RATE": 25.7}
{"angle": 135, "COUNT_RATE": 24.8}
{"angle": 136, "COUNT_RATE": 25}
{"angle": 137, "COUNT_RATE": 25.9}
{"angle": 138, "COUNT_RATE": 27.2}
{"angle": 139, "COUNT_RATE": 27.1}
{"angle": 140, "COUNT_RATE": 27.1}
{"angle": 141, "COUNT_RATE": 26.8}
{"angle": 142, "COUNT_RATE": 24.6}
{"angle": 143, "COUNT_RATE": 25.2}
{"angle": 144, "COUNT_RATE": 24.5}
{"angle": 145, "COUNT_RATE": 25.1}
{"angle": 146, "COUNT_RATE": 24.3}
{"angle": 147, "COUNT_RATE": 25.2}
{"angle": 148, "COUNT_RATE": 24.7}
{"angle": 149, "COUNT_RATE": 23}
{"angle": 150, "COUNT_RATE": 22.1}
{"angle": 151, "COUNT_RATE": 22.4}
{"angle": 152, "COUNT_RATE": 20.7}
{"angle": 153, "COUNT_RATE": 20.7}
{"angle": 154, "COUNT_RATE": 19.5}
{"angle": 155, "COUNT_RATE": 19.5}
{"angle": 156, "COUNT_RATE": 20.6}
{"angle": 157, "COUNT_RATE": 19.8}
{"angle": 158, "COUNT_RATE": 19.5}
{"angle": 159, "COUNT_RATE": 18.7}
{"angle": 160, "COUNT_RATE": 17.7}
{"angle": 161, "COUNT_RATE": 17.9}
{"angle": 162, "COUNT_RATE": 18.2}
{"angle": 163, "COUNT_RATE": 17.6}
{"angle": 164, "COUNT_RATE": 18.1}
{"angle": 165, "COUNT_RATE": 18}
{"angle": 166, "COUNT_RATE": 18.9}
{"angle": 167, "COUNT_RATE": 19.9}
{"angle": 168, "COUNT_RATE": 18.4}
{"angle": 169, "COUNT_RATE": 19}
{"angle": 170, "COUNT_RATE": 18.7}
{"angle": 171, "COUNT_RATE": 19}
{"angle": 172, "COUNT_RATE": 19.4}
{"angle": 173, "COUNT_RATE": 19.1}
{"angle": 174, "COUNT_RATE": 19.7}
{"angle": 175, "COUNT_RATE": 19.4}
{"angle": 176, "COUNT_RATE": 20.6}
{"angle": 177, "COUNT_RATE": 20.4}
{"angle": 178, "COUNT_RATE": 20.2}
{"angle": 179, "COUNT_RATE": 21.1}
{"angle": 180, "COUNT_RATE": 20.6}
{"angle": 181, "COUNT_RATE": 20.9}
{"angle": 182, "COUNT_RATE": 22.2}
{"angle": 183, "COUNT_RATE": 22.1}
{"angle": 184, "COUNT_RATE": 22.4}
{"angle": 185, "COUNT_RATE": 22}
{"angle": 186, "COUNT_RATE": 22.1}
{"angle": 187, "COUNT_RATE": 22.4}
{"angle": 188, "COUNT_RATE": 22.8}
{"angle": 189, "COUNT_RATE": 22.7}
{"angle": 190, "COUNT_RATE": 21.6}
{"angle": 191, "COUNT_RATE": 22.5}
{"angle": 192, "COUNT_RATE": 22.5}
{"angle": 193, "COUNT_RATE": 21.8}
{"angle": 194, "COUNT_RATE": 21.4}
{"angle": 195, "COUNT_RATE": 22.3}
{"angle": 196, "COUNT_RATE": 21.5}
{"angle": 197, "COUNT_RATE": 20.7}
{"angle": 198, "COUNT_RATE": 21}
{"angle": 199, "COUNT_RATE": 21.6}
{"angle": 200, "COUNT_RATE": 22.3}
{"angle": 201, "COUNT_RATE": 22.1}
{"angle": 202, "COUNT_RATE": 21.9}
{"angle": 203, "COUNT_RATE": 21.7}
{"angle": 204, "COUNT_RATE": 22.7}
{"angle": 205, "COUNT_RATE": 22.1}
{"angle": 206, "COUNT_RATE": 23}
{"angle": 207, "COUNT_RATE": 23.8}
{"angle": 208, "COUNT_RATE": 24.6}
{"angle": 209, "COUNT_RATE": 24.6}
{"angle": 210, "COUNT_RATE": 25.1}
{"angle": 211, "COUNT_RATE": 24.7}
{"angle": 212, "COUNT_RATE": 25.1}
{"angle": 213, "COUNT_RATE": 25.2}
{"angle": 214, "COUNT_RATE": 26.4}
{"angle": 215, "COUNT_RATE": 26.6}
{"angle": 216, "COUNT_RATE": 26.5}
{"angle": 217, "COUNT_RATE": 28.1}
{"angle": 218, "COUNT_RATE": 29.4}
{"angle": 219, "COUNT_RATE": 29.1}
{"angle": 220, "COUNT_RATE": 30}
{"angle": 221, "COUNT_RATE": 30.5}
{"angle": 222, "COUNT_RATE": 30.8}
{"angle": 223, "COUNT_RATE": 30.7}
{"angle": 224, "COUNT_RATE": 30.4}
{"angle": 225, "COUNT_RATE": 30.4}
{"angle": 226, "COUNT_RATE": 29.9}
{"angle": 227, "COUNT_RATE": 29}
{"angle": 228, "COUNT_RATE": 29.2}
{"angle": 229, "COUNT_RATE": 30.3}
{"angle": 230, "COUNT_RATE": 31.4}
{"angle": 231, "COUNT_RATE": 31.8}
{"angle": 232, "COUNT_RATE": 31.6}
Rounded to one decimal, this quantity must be -1.9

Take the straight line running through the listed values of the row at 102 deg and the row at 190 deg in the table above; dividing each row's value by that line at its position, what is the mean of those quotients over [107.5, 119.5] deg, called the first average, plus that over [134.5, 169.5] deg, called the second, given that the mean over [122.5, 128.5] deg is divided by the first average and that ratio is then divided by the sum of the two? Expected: 0.47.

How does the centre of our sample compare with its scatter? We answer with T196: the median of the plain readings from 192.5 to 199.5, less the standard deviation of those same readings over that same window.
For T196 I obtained 21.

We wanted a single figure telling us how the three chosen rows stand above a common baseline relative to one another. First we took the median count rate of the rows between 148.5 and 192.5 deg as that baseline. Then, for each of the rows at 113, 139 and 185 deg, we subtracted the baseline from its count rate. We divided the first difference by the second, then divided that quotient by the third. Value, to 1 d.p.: 0.3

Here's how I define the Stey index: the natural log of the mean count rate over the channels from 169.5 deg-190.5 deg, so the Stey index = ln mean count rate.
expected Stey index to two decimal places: 3.04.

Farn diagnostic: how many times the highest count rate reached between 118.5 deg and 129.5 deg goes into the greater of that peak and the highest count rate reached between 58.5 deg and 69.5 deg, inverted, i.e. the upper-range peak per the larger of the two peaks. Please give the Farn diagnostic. 1.00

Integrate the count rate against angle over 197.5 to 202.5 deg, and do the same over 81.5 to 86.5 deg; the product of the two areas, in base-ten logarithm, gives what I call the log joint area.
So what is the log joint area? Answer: 4.02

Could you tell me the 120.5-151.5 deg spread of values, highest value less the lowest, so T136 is 5.1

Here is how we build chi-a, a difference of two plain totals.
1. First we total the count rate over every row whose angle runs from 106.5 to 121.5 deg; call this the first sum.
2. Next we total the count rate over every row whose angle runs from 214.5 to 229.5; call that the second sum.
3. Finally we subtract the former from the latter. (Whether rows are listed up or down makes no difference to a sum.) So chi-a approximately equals 84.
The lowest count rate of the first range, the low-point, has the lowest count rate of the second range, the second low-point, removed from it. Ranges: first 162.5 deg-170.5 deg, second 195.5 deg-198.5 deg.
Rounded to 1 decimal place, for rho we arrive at -3.1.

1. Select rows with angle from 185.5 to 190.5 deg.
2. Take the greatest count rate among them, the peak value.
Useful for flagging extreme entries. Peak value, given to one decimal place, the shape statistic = 22.8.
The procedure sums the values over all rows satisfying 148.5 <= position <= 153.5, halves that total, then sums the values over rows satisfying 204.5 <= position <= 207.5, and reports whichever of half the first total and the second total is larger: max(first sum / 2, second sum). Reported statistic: 69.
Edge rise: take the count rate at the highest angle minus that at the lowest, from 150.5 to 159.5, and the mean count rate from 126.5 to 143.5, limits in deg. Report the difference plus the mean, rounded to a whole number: 22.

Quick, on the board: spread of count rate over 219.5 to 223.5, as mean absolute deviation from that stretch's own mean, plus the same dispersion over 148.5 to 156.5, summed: 1.3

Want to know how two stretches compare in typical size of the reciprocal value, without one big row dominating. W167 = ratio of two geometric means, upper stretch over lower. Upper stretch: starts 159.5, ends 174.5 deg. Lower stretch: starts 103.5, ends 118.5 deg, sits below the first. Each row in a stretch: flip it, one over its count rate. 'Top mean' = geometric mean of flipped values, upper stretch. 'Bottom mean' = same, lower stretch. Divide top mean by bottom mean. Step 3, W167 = 1.23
